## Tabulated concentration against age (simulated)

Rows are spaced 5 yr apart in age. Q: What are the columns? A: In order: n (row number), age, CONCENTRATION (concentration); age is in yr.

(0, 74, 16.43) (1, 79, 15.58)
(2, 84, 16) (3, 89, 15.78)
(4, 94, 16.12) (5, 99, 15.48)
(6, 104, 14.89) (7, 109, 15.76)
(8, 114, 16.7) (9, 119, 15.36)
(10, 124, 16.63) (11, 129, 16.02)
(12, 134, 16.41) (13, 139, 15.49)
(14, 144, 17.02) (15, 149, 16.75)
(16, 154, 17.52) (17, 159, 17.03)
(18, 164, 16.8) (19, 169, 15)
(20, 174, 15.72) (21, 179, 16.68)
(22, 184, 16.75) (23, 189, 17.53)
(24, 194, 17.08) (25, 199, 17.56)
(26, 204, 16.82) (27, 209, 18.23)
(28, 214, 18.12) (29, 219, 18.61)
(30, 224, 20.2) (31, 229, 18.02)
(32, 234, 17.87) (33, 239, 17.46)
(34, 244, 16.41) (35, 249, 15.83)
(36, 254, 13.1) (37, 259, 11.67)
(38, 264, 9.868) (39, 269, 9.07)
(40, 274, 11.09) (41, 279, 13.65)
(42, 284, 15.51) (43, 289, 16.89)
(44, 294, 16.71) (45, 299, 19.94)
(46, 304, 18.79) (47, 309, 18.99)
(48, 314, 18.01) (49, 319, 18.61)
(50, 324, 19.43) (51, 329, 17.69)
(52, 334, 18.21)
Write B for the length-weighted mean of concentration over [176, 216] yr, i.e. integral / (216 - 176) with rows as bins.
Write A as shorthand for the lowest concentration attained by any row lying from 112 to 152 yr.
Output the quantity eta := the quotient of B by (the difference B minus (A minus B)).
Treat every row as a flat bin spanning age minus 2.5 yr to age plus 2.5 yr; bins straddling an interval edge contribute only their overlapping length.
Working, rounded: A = 15.36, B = 17.3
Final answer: 0.90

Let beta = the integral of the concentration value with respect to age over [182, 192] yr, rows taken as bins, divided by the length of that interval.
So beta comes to 17.16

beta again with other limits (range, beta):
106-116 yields 16.14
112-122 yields 16.03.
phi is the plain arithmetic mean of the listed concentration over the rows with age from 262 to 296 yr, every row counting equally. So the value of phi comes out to 13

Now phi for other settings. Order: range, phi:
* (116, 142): 16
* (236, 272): 13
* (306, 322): 19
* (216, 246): 18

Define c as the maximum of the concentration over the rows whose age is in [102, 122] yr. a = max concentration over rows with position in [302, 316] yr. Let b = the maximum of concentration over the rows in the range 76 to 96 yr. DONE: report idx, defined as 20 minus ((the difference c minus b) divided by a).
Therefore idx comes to 20.0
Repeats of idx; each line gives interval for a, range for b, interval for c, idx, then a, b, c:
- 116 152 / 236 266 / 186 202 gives 20.0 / 17.02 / 17.46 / 17.56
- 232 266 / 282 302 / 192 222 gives 20.1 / 17.87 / 19.94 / 18.61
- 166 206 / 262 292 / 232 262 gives 19.9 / 17.56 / 16.89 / 17.87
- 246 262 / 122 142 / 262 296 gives 20.0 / 15.83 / 16.63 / 16.89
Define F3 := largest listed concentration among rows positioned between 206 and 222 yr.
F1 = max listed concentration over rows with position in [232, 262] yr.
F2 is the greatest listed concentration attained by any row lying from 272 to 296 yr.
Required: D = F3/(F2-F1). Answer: -19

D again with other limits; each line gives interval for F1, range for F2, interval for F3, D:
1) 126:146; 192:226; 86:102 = 5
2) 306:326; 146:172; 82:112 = -8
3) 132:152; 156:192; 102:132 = 33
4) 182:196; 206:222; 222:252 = 19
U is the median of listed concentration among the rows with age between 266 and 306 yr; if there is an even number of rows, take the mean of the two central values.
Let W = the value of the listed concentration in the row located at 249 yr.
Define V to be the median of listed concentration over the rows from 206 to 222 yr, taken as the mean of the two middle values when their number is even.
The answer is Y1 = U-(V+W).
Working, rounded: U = 16.1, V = 18.2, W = 15.83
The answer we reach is -18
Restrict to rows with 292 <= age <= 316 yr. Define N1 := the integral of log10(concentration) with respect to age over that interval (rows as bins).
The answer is 30.4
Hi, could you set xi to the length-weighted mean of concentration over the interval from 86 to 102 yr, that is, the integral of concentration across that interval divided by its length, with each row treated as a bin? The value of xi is 15.8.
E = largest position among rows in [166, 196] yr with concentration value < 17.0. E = 184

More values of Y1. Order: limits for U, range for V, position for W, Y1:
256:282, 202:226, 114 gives -24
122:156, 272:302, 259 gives -11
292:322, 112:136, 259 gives -9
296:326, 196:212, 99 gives -14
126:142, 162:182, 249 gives -16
